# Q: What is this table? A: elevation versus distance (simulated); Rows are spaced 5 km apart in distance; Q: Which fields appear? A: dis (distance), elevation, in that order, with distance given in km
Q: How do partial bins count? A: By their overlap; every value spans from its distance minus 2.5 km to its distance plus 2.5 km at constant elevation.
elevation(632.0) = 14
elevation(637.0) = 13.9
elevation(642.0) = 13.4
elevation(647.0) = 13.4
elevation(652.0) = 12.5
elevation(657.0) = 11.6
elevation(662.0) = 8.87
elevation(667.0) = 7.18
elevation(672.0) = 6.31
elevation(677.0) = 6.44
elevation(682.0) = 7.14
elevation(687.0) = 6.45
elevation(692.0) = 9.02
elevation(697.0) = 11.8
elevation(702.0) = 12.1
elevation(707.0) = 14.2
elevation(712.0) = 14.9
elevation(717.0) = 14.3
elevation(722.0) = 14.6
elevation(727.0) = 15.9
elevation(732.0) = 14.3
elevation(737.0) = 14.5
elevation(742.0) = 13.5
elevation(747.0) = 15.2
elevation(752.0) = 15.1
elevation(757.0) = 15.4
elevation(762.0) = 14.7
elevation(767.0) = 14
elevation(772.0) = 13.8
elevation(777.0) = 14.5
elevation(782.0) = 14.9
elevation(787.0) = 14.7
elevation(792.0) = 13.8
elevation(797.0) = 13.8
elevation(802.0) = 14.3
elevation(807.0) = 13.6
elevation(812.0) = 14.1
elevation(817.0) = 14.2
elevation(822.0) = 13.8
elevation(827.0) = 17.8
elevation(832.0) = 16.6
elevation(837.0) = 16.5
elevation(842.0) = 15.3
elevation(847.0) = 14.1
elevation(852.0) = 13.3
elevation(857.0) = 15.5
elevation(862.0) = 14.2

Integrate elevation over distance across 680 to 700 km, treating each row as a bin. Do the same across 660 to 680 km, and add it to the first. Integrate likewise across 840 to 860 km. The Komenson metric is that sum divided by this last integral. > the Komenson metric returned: 1.09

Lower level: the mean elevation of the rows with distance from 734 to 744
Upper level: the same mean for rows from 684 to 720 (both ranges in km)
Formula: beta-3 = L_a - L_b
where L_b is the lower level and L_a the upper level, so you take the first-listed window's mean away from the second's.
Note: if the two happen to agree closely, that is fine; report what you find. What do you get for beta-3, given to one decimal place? -2.2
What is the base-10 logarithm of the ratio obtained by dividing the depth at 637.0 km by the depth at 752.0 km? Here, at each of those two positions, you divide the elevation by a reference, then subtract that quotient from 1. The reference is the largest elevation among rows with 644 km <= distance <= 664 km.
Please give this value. -0.53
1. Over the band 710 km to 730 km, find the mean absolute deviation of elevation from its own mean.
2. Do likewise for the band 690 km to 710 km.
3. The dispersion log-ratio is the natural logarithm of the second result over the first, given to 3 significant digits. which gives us 1.04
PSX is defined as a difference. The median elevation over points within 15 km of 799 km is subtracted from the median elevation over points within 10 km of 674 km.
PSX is -7.2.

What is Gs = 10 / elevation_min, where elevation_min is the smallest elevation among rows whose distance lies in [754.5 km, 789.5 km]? 0.72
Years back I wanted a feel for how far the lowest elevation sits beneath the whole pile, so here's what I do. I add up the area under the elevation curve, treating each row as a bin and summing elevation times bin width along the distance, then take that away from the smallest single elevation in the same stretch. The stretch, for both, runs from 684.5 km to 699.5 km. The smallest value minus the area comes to -130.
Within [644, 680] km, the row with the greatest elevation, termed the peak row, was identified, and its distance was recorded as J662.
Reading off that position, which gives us 647.0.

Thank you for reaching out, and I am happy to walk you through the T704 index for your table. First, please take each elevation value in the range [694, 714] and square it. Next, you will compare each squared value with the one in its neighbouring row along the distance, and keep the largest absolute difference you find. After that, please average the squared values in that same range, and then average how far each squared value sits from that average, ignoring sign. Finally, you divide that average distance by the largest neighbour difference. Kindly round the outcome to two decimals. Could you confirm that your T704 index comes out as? 0.62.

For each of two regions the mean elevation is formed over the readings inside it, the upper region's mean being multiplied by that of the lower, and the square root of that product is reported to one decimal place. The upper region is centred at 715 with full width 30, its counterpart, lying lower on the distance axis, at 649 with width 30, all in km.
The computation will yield 13.3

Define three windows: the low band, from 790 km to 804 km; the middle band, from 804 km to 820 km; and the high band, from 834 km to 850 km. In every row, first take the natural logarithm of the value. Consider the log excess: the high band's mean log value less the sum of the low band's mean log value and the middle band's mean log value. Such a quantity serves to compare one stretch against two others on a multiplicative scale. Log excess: -2.55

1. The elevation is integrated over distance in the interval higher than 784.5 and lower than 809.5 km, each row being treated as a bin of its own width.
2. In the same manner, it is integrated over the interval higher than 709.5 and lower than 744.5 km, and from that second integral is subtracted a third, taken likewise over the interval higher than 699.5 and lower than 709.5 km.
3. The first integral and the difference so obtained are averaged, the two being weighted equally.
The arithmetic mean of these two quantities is 365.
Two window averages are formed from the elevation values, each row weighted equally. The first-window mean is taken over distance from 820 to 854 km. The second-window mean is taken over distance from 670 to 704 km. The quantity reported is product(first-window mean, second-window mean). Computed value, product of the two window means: 130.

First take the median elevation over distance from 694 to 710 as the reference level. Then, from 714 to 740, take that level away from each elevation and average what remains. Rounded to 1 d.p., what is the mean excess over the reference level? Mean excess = 2.6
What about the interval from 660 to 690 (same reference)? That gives -5.0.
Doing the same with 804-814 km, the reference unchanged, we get 1.8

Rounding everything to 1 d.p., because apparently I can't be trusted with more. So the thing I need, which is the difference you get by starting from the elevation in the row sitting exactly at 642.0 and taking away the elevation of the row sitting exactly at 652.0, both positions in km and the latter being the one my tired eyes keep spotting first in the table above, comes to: 0.9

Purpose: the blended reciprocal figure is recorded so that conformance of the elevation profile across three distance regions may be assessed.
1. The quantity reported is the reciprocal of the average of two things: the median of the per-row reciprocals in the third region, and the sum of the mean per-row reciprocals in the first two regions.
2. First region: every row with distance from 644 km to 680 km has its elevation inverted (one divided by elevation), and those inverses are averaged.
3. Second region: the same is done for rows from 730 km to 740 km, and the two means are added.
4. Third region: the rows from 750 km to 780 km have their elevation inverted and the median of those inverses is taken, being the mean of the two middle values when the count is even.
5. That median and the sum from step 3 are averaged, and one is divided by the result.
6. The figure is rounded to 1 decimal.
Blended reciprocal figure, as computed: 7.9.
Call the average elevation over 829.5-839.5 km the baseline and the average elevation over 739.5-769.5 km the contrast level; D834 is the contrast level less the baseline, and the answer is -1.9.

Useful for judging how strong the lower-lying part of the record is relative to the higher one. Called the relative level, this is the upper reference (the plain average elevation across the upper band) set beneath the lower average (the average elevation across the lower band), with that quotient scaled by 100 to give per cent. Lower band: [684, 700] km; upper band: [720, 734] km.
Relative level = 61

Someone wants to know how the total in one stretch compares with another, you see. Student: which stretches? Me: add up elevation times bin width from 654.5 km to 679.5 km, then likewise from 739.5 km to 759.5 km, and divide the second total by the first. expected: 1.47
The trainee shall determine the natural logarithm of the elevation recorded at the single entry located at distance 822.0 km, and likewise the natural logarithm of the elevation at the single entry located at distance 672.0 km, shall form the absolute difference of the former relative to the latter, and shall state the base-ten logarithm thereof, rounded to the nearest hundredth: -0.11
